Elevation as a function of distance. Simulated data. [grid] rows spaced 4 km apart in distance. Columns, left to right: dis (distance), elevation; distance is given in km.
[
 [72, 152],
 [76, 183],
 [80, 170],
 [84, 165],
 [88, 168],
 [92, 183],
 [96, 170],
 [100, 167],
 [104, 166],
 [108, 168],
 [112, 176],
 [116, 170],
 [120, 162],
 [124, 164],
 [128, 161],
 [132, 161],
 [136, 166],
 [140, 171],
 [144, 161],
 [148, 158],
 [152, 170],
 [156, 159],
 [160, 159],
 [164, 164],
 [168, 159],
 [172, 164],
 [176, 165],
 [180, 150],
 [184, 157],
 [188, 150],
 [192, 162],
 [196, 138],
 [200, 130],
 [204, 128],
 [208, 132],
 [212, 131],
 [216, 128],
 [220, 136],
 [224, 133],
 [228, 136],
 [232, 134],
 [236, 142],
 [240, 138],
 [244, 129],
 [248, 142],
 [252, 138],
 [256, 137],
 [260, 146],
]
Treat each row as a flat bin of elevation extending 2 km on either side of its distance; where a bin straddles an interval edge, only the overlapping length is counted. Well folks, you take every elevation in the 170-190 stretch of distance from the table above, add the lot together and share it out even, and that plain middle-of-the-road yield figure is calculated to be 157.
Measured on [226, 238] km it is 137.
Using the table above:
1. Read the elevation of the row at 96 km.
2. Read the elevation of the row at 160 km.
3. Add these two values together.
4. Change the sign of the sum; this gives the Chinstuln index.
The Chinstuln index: -329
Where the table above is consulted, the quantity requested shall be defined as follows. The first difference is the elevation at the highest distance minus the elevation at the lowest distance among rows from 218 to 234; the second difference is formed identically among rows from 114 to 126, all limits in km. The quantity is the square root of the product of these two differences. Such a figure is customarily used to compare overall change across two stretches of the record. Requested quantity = 3.5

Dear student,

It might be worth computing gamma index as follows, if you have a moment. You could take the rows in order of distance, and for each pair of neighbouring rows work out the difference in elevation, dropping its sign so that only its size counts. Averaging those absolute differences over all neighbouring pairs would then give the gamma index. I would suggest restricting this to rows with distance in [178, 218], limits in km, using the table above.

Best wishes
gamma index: 7.6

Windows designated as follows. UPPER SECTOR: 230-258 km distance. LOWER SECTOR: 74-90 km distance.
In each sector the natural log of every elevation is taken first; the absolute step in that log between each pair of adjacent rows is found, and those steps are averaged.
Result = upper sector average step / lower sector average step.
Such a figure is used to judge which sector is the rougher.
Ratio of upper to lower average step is 1.2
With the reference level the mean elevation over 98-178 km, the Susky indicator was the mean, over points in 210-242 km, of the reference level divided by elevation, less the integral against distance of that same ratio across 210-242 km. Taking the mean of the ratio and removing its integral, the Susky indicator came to -38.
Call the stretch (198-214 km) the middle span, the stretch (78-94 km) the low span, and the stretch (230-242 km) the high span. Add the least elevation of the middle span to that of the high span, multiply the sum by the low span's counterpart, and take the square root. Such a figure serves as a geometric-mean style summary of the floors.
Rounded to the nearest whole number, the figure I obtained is 208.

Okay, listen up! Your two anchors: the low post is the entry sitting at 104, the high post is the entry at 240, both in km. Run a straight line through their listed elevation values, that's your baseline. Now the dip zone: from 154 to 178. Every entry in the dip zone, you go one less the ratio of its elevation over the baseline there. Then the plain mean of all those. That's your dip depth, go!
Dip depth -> -0.06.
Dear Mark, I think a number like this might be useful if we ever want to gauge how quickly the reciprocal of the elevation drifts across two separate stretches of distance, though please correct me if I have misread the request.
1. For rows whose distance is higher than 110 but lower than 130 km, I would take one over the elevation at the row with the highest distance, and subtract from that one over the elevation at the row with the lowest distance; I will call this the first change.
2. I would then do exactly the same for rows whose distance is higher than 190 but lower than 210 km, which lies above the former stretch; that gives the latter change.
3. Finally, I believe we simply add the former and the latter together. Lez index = 0.0019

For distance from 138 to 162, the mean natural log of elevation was 5.09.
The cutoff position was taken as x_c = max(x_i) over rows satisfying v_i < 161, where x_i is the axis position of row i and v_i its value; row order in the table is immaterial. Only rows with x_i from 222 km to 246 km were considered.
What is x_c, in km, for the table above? 244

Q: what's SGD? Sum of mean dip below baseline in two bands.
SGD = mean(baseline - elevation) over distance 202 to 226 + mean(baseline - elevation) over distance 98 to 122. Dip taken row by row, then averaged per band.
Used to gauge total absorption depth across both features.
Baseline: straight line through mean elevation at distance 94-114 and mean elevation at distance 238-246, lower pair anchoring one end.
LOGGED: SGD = 9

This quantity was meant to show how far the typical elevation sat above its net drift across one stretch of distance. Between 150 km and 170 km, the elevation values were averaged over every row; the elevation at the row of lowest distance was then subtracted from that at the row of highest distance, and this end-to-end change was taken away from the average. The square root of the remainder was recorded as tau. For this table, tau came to 13.16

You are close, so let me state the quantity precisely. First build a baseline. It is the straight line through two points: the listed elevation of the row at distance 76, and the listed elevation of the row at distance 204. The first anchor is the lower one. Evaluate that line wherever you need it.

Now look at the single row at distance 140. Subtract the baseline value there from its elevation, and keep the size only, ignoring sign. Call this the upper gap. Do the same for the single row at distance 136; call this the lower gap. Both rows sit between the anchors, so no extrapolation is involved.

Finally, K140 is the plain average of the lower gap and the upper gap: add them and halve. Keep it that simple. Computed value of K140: 12.1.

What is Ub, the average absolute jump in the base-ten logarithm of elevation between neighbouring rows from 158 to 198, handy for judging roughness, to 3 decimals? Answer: 0.025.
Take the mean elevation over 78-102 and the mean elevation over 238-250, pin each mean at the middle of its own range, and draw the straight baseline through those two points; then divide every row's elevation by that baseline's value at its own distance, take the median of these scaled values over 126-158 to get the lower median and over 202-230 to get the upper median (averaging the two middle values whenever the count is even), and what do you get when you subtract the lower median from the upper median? -0.10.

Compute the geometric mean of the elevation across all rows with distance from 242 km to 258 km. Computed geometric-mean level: 136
